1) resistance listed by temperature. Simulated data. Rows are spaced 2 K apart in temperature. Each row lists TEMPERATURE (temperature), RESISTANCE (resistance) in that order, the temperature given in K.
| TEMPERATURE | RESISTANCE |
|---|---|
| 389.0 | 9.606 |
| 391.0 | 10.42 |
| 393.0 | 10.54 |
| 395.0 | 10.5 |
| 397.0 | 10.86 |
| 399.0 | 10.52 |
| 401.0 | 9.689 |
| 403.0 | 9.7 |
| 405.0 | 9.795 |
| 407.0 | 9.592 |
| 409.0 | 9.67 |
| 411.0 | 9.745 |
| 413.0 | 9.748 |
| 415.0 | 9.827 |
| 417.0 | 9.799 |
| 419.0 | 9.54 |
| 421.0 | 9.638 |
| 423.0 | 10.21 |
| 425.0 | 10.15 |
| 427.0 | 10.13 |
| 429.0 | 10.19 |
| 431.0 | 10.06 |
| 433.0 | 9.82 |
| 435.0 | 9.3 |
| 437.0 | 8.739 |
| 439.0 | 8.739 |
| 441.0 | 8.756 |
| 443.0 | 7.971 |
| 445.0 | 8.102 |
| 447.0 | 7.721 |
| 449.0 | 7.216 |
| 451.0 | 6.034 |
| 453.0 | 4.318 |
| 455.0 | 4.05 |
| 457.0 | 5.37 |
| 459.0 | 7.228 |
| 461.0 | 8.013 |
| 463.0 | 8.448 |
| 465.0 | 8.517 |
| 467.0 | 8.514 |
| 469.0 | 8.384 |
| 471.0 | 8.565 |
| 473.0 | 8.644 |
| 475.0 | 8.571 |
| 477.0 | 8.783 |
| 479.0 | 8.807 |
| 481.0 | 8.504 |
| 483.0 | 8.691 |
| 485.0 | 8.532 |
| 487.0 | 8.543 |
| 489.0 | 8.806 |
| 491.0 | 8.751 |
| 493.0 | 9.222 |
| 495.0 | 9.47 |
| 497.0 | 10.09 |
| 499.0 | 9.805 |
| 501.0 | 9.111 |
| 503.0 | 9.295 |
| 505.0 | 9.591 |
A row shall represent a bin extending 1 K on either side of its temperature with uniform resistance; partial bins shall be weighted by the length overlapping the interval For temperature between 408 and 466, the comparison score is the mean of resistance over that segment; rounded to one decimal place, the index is 8.5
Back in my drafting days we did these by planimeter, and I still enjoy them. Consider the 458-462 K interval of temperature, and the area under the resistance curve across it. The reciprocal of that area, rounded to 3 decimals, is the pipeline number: 0.033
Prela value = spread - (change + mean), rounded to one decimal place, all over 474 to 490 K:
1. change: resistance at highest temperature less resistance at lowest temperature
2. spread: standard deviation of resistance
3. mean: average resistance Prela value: -8.8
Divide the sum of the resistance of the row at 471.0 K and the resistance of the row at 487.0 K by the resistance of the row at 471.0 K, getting 2.00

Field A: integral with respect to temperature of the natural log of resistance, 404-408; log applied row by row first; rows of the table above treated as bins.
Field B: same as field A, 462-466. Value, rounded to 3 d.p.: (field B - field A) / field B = -0.062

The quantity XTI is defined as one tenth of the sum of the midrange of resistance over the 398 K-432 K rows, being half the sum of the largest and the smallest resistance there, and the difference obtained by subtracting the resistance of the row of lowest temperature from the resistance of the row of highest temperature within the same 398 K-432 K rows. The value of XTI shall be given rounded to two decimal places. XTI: 0.96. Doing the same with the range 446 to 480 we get 0.75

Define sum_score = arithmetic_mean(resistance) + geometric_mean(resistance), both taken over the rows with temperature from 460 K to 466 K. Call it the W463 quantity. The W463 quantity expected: 16.6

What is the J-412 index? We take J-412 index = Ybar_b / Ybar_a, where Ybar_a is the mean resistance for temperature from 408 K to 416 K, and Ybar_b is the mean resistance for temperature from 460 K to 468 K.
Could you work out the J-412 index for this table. 0.86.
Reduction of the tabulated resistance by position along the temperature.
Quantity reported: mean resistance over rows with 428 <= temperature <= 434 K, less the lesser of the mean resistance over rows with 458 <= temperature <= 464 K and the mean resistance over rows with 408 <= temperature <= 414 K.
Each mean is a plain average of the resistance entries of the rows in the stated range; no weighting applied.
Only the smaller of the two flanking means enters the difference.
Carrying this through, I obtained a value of 2.1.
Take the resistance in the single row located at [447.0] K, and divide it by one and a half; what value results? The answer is 5.1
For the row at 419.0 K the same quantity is 6.4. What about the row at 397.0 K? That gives 7.2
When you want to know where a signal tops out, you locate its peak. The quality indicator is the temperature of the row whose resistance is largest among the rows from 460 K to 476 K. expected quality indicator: 473.0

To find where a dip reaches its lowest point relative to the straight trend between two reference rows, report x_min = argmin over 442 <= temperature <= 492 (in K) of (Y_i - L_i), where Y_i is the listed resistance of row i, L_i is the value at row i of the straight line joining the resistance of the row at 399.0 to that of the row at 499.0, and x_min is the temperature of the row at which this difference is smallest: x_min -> 455.0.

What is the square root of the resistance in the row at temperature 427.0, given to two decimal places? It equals 3.18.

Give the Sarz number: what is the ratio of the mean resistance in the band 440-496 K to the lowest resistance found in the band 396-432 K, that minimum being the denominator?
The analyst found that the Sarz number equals 0.83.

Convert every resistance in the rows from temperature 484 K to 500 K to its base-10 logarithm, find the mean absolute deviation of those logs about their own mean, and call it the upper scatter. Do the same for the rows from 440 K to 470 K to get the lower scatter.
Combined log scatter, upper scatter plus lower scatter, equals 0.11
